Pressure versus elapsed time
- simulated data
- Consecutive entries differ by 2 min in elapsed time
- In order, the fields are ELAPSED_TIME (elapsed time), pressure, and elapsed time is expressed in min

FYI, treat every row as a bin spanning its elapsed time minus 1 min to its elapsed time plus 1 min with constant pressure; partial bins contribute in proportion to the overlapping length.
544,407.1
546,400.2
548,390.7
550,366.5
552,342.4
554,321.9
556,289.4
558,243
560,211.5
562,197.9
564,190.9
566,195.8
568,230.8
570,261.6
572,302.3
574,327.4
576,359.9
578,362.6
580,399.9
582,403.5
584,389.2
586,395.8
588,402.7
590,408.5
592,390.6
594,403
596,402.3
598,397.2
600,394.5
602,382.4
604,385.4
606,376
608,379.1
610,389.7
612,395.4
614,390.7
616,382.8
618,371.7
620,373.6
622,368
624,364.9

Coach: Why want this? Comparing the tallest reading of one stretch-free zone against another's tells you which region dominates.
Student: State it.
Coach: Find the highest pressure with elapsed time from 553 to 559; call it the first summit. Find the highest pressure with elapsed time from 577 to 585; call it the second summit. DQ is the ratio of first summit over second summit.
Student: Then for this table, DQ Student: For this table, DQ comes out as 0.80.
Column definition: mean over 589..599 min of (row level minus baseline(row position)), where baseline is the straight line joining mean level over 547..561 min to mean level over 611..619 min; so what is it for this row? 41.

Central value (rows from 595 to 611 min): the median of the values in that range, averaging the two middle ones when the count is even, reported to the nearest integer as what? 388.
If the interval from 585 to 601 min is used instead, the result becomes 400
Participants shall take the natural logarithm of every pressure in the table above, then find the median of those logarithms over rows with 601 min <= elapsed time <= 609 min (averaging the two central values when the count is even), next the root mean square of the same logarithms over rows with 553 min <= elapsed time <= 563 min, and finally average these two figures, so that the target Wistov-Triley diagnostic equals 5.73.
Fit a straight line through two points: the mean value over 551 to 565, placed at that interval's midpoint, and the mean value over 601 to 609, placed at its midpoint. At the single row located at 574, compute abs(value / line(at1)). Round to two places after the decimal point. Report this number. 1.10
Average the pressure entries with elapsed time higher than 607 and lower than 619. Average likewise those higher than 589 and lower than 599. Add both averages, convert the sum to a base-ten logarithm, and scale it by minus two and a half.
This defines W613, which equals -7.24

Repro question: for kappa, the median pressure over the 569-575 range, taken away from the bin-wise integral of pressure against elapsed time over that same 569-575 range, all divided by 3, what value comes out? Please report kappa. 493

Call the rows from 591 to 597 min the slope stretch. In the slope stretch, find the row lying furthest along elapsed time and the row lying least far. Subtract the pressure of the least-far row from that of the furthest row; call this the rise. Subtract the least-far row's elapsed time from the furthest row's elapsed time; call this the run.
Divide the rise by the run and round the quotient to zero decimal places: 3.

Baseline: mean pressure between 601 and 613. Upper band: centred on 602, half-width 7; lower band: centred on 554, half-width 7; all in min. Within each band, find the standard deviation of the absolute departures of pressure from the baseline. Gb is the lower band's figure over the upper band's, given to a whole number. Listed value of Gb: 11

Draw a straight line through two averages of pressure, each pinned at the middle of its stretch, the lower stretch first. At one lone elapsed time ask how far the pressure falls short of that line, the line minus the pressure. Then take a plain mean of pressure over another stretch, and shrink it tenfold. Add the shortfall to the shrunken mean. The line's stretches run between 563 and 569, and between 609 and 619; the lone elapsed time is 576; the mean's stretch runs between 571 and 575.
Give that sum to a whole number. -85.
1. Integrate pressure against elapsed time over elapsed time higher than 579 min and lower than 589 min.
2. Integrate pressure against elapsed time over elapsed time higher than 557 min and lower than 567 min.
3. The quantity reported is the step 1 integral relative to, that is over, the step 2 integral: 1.9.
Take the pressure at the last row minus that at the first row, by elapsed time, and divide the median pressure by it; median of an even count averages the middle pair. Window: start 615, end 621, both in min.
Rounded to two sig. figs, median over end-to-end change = -41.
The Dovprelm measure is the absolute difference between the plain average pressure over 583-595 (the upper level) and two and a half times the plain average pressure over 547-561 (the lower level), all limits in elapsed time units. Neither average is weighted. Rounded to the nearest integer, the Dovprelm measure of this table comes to 375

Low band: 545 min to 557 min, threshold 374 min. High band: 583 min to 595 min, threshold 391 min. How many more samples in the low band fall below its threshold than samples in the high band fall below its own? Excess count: 2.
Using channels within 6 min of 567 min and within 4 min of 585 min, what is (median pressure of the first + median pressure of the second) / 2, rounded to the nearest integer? 307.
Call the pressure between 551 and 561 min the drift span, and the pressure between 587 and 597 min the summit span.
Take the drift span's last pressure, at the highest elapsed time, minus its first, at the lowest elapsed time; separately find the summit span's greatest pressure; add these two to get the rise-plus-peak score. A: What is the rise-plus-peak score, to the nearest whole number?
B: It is 278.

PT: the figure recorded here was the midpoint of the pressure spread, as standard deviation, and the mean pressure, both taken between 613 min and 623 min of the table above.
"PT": 193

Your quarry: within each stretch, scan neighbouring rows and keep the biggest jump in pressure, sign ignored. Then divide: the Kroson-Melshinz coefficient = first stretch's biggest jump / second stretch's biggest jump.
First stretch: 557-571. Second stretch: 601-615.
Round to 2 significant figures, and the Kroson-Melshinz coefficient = 3.3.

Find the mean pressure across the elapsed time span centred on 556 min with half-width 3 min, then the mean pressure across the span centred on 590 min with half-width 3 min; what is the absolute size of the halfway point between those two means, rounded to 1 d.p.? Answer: 342.7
